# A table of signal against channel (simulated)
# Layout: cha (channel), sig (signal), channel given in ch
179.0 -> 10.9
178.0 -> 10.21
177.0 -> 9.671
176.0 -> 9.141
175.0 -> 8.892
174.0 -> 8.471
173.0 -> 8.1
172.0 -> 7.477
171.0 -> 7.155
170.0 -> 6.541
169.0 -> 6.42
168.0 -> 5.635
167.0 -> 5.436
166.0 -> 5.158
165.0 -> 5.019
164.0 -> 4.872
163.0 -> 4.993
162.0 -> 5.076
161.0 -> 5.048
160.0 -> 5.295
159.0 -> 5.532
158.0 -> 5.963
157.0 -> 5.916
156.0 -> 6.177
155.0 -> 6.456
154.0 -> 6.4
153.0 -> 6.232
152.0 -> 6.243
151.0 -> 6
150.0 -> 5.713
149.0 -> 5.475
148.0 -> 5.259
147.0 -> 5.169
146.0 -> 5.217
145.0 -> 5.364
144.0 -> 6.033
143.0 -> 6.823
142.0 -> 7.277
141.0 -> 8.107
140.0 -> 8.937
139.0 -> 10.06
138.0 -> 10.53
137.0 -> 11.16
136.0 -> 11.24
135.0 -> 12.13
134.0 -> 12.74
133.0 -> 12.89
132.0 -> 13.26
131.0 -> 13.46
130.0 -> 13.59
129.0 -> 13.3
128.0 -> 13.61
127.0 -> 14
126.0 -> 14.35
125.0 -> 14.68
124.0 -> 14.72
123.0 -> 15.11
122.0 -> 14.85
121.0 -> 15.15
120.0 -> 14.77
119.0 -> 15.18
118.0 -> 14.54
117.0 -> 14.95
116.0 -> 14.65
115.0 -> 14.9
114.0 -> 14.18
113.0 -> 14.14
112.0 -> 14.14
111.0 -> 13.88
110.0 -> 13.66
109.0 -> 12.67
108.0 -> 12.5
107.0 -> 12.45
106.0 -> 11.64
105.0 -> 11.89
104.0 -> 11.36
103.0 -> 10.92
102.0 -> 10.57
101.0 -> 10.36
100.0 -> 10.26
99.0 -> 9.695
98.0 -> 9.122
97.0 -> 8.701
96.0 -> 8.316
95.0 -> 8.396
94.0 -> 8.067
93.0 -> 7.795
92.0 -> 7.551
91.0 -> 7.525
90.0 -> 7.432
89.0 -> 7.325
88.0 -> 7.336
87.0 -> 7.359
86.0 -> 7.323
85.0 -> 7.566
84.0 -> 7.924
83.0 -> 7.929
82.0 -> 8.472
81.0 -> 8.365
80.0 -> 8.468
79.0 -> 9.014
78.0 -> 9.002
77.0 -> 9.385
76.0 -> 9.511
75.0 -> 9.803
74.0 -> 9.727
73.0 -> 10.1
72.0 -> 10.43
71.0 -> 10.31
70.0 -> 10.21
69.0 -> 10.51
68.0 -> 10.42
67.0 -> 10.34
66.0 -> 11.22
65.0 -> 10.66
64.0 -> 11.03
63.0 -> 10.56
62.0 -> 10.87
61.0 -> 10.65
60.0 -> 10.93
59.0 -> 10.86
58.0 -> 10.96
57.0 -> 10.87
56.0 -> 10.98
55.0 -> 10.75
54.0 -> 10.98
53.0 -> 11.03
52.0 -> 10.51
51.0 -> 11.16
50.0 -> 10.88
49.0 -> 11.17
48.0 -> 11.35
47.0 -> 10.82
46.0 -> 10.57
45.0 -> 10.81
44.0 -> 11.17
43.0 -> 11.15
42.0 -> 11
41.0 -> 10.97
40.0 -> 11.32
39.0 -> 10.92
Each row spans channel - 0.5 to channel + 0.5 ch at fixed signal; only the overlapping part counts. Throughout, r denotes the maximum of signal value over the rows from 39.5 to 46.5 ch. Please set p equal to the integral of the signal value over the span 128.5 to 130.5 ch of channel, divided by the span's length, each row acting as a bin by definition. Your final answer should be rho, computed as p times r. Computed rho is 152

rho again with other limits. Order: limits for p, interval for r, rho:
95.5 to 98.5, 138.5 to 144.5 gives 88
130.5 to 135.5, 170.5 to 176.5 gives 118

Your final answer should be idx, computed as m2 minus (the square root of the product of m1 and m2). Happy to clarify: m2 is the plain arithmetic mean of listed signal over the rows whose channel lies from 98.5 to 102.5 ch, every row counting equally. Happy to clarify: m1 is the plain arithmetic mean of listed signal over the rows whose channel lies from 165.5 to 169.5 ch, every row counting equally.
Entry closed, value 3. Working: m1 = 6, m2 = 10.2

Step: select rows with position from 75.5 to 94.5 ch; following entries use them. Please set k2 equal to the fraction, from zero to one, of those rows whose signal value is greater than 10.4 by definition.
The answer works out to 0.00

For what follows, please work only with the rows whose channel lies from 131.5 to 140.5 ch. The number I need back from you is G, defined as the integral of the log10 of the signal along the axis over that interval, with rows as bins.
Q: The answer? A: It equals 9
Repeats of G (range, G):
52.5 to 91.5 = 38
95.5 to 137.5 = 46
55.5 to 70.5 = 15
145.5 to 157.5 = 9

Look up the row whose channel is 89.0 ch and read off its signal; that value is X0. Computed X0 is 7.325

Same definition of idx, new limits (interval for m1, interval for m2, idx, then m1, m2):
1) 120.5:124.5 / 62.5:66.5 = -2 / 15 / 10.9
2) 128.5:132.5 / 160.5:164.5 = -3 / 13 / 5.0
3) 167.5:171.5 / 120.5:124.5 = 5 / 6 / 15.0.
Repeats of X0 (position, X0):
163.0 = 4.993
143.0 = 6.823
